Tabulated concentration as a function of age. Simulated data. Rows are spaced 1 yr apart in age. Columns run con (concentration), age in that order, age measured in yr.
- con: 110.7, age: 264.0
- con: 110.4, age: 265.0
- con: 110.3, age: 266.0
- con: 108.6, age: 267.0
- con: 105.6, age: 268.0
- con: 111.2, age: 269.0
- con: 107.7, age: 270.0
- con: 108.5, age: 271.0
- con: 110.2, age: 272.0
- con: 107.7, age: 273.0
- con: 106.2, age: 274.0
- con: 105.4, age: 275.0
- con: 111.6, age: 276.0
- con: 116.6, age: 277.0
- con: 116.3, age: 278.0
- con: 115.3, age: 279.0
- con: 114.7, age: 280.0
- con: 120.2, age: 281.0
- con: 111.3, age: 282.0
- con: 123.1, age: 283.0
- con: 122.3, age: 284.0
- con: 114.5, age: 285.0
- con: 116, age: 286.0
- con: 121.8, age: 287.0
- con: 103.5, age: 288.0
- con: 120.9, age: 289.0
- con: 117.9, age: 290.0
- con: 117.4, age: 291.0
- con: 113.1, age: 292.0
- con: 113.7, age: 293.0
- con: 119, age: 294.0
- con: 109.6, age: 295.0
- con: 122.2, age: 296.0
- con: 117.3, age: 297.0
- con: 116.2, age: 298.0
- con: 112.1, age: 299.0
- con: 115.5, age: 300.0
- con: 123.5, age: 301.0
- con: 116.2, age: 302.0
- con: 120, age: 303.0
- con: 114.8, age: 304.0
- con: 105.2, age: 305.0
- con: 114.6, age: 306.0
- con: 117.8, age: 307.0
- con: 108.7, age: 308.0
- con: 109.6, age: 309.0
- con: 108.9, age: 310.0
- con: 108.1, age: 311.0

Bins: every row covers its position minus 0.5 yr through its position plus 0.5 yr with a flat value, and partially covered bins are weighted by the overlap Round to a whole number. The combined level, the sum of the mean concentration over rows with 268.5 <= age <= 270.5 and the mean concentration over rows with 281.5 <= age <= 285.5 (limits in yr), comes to 227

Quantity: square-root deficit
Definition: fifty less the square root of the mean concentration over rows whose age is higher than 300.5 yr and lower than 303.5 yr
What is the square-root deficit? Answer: 39.1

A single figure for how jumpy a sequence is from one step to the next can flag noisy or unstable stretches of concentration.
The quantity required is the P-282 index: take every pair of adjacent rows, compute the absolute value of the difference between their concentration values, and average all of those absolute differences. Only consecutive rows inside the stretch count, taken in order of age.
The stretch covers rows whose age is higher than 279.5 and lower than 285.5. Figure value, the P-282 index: 7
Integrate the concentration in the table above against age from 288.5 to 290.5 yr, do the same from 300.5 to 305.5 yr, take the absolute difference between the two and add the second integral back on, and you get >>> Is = 921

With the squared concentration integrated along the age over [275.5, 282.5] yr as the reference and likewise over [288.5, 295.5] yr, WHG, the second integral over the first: 1.01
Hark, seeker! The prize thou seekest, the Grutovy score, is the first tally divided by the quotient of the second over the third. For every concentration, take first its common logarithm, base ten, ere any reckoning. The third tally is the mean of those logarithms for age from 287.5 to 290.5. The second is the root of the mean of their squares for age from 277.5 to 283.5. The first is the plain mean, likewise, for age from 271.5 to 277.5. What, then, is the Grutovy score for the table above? 2.029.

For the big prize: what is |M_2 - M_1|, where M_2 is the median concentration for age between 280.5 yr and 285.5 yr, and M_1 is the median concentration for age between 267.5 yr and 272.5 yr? 12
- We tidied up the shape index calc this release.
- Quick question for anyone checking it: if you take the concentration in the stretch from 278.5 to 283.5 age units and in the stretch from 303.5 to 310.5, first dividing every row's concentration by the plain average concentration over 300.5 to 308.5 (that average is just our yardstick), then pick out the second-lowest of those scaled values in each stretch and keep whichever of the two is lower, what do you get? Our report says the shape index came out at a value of 0.94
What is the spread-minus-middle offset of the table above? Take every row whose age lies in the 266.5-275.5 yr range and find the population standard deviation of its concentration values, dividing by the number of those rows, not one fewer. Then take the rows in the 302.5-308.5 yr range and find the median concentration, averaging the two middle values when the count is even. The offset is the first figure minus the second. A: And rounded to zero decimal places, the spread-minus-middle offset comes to -113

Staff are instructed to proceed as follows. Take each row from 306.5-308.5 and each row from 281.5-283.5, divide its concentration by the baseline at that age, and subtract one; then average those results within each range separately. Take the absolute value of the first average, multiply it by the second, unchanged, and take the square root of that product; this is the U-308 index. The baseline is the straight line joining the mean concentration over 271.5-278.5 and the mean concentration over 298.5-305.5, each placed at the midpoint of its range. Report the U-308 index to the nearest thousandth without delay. 0.035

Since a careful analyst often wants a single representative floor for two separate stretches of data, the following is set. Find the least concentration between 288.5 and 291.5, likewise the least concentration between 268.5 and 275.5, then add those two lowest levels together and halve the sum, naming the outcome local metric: 111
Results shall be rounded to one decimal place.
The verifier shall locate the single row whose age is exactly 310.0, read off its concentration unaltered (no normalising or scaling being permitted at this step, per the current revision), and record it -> 108.9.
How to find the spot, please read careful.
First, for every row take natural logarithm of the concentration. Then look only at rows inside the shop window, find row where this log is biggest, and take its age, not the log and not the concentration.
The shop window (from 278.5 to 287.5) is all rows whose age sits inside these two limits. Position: 283.0 yr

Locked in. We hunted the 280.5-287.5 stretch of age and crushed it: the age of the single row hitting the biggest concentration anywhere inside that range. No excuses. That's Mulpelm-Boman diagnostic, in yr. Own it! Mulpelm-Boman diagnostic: 283.0 yr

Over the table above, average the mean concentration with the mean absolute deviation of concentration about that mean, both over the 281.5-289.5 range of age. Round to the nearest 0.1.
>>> 61.0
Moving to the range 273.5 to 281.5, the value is 58.7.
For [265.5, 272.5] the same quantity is 55.2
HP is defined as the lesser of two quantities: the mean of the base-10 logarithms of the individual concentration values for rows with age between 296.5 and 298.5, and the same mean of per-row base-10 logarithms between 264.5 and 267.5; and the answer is 2.04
